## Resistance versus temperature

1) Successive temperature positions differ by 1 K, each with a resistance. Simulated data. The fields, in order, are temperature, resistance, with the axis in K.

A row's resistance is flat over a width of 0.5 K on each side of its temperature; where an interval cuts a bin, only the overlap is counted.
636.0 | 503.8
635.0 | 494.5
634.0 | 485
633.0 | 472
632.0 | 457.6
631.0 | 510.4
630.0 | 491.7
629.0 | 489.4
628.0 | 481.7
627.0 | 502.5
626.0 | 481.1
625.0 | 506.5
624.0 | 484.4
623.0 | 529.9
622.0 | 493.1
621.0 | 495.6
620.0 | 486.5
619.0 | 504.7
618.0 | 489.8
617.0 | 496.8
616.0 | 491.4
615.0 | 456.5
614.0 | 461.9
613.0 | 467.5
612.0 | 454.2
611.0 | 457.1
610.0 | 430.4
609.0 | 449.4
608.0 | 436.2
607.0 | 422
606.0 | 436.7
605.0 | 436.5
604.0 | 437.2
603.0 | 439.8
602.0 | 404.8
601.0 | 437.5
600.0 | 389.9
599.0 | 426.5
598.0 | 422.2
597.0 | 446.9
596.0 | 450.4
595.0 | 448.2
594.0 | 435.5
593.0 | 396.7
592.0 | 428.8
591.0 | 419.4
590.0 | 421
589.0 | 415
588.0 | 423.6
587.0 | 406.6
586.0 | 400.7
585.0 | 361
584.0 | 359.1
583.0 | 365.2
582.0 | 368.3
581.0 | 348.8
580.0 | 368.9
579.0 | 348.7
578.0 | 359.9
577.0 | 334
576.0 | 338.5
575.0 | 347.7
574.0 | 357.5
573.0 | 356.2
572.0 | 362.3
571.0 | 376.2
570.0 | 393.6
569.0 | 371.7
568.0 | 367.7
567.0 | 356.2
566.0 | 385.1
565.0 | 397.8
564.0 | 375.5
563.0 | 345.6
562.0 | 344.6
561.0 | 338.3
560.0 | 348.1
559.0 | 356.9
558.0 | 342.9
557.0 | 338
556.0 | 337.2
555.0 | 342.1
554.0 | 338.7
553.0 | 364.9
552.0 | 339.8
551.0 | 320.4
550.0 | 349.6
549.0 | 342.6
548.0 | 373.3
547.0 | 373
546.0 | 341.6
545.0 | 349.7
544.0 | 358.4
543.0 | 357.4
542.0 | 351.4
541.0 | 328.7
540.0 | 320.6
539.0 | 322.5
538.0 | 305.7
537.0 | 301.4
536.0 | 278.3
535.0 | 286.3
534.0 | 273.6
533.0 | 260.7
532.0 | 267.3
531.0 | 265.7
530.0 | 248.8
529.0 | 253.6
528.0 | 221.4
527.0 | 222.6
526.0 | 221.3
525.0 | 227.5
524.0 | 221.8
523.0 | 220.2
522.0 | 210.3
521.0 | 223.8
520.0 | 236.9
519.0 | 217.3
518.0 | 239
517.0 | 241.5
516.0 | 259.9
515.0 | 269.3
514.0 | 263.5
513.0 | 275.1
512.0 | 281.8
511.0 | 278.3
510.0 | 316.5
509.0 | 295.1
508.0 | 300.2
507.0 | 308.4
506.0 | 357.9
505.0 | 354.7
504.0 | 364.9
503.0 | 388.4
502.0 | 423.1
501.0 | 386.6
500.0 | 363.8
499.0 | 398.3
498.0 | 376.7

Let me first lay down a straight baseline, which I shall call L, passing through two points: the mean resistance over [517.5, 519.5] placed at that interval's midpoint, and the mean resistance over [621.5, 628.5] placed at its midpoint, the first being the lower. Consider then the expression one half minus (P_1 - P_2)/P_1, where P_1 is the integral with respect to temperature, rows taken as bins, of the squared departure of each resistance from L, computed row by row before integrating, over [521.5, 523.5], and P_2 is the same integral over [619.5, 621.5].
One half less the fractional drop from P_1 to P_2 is -0.43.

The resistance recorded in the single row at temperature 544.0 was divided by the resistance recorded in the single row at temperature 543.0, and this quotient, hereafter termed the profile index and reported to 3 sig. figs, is 1.00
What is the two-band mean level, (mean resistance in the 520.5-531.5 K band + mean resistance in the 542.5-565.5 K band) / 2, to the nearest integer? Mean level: 291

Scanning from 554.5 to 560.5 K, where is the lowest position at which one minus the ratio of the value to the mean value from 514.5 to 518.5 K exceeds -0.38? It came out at 555.0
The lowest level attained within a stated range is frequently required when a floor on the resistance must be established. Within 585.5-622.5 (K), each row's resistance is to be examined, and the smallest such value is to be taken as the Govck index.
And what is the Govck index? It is 389.9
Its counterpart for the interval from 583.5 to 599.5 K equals 359.1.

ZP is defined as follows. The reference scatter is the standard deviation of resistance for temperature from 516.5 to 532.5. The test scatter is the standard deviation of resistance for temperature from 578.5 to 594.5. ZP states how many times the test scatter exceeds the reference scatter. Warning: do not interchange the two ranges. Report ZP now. 1.77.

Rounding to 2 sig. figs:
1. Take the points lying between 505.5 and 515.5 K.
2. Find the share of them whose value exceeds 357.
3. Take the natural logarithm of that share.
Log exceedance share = -2.3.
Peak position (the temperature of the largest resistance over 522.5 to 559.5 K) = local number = 548.0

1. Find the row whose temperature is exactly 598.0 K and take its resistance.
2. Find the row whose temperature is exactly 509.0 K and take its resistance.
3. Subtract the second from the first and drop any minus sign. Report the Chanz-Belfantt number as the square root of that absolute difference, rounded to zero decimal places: 11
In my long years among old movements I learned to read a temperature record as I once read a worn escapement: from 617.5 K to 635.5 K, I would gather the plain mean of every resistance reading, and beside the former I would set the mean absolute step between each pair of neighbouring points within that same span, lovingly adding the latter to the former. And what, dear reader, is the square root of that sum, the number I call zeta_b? 23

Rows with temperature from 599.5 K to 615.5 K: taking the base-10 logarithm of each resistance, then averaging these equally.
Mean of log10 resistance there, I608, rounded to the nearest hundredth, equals 2.64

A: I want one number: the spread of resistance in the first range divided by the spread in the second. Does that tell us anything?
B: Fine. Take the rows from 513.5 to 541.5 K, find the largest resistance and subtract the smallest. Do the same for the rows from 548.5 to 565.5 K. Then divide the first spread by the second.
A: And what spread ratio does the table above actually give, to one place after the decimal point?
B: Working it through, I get 1.5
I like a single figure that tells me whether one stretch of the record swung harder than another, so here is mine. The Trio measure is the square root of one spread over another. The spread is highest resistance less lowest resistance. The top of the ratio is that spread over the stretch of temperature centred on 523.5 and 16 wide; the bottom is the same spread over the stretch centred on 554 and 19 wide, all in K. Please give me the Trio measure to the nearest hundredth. 1.02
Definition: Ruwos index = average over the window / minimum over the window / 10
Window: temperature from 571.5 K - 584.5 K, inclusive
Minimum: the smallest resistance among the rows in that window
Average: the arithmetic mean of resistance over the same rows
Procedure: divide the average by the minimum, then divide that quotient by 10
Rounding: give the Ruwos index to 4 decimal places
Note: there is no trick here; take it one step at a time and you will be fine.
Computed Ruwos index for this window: 0.1063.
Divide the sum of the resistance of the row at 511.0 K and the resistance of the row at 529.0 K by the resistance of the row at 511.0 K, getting 1.91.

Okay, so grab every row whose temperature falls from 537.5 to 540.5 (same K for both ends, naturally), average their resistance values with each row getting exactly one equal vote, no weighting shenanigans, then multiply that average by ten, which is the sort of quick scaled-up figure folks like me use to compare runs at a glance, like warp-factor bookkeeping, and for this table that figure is 3163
